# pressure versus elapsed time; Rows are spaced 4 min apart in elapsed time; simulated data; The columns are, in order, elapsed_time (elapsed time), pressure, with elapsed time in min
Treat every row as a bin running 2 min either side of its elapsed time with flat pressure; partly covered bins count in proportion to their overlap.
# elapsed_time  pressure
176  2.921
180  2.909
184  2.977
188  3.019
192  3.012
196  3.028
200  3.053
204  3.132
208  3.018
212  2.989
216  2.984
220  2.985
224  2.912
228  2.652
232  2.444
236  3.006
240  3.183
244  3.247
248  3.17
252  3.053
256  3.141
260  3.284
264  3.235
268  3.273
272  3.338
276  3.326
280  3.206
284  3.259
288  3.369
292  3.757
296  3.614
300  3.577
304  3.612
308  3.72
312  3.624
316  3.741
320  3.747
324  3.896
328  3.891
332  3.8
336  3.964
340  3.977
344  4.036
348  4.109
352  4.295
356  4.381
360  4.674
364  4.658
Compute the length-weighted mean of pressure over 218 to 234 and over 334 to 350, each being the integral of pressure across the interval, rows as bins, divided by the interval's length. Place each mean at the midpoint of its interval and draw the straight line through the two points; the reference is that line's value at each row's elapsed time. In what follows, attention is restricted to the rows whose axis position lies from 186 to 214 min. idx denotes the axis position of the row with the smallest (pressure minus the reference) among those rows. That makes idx 212 min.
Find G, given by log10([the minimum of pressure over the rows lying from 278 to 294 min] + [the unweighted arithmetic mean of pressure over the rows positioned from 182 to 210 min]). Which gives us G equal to 0.795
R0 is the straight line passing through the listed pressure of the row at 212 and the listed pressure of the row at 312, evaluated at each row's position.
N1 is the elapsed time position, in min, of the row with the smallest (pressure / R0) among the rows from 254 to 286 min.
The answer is 280 min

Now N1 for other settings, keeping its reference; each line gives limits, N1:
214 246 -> 232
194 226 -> 224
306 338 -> 312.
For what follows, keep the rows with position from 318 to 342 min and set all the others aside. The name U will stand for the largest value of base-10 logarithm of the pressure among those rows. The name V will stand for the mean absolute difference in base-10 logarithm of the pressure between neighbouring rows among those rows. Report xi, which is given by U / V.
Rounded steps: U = 0.60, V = 0.0095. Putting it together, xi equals 63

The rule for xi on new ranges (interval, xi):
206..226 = 121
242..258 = 39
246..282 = 49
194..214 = 57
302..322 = 59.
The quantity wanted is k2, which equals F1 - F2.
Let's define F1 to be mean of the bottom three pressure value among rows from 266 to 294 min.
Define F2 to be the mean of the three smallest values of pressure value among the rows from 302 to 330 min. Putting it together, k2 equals -0.4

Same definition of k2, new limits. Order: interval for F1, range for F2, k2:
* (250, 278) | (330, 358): -0.8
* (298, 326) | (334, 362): -0.4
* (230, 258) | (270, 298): -0.4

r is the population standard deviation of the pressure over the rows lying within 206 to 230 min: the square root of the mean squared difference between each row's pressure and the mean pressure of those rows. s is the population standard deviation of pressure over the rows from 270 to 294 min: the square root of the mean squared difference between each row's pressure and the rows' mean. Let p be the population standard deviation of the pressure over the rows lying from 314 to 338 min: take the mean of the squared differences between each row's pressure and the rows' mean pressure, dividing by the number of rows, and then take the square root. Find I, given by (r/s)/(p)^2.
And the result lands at 102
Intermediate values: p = 0.08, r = 0.13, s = 0.18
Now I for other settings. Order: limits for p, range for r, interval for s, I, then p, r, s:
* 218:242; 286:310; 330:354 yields 14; 0.25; 0.12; 0.15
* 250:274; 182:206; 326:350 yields 53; 0.10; 0.05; 0.10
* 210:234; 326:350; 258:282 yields 49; 0.21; 0.10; 0.05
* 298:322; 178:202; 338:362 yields 42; 0.07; 0.05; 0.24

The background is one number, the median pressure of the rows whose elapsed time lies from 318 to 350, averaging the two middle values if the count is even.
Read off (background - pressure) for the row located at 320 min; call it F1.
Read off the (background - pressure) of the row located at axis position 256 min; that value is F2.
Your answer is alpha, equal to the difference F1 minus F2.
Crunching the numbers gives -0.6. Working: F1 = 0.2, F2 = 0.79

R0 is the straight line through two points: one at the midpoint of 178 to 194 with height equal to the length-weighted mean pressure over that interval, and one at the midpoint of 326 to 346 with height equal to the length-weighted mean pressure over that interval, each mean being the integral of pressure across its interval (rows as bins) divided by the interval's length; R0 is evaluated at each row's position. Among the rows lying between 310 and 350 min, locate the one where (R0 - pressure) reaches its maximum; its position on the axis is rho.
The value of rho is 312 min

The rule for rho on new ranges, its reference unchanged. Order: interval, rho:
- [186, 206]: 200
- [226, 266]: 232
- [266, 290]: 280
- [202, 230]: 228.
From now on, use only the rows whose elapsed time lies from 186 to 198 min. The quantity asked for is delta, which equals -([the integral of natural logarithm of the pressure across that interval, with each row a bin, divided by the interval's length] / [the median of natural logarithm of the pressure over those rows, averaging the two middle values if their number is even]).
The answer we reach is -1.00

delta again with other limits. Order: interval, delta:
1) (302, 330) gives -1.00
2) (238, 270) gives -1.00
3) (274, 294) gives -1.01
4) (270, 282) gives -0.99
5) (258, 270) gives -1.00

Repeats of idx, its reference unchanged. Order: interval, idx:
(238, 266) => 252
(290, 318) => 312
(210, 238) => 232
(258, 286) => 280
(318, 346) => 332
